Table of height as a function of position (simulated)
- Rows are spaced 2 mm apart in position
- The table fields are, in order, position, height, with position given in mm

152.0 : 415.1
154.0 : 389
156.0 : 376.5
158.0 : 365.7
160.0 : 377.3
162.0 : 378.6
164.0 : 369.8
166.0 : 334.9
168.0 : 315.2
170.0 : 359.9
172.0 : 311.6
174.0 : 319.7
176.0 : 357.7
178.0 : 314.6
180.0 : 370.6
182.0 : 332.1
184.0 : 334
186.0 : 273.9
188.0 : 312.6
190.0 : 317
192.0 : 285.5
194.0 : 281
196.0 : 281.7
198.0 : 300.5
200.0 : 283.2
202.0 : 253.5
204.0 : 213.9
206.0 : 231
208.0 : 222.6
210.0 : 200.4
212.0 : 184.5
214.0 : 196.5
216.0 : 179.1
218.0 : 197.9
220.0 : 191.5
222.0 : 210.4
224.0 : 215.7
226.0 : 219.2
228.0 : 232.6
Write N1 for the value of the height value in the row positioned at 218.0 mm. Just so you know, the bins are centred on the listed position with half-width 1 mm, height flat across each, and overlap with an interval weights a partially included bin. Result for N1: 197.9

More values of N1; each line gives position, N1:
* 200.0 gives 283.2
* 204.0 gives 213.9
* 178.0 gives 314.6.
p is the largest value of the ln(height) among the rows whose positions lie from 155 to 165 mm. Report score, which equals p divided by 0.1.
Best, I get 59.4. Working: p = 5.94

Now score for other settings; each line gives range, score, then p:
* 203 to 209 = 54.4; 5.44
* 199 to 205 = 56.5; 5.65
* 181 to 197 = 58.1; 5.81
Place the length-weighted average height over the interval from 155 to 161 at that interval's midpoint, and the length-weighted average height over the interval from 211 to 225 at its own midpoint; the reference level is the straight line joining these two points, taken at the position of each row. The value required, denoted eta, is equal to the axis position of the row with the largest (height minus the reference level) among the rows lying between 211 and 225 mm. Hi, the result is 224.0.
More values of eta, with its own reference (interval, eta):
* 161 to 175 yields 170.0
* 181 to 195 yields 190.0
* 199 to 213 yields 200.0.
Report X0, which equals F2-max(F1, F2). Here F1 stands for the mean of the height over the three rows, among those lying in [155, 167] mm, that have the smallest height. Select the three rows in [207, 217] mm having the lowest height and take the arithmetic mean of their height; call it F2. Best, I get -170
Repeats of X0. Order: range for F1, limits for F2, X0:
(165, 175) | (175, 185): 0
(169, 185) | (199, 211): -103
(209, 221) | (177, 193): 0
